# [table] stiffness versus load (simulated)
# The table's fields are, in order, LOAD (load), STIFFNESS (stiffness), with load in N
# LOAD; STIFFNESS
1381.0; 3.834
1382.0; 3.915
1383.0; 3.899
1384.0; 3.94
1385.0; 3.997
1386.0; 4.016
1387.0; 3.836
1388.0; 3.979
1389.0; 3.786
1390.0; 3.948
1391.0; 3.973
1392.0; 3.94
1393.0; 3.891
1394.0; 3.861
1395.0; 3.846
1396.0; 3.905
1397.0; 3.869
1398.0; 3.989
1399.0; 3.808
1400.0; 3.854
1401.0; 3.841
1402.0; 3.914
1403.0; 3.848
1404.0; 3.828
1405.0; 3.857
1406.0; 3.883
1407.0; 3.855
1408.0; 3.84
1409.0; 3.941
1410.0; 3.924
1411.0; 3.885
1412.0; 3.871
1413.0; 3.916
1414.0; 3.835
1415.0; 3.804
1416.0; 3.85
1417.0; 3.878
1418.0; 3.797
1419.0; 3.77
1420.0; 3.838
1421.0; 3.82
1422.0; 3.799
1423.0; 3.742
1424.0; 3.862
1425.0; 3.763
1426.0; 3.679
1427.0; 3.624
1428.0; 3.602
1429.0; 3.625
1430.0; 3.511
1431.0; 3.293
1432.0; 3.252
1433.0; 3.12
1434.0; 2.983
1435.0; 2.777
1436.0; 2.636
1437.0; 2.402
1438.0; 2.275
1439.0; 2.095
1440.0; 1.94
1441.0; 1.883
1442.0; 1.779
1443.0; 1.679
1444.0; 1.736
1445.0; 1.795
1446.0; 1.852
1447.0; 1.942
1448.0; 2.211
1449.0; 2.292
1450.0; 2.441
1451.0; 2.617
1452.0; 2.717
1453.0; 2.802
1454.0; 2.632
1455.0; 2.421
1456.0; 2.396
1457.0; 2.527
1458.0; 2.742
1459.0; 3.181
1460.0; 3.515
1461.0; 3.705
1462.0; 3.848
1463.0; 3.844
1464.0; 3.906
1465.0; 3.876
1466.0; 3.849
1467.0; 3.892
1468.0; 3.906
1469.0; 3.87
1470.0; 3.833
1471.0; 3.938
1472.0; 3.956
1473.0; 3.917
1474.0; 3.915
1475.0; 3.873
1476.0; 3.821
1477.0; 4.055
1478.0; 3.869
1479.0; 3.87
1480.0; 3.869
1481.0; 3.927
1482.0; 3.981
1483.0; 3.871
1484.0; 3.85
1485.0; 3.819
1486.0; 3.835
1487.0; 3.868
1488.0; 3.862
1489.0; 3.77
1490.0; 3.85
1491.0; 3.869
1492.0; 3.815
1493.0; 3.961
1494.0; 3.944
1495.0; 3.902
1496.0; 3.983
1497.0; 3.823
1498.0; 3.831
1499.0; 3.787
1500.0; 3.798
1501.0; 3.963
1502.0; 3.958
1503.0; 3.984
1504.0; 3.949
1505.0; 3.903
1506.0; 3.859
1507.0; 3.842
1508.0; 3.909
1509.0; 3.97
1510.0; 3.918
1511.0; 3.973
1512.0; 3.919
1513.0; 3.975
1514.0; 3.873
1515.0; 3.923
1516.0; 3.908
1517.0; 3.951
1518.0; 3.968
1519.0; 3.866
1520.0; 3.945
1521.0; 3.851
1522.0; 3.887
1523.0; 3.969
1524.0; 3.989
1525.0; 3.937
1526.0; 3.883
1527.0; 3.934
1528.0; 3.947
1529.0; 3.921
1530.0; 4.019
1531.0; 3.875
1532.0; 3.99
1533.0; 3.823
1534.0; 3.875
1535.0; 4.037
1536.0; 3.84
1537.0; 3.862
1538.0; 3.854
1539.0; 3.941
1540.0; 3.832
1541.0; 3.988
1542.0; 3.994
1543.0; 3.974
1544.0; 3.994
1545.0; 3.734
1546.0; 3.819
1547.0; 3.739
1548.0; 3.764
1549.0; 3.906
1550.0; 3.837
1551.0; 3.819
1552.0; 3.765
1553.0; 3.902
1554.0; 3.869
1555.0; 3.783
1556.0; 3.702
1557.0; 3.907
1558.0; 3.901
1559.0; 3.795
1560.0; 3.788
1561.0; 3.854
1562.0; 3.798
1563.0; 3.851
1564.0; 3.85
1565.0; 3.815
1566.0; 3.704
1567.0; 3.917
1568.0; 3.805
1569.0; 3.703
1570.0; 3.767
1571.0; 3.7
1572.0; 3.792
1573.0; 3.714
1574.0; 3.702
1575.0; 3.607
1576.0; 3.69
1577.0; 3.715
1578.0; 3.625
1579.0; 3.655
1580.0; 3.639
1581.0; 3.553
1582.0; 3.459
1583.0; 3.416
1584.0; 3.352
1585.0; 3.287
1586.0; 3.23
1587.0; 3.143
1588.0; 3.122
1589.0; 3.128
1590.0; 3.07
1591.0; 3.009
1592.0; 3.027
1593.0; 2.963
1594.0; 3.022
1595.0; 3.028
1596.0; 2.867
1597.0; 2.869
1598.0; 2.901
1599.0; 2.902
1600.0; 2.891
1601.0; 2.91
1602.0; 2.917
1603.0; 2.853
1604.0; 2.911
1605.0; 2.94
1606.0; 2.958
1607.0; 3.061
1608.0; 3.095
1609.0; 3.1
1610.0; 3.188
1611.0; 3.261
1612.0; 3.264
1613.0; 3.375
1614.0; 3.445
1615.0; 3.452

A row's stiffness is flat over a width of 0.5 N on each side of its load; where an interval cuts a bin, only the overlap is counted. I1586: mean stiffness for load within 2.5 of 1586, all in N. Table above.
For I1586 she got 3.23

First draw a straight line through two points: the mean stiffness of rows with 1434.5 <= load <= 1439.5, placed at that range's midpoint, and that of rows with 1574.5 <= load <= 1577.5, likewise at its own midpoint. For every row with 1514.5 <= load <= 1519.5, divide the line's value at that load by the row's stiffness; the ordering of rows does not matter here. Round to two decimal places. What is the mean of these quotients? 0.80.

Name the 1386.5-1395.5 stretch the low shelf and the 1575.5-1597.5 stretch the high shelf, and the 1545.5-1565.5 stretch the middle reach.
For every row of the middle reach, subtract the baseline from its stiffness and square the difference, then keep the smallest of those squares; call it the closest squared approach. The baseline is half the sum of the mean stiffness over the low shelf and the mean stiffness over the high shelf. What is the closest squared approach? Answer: 0.015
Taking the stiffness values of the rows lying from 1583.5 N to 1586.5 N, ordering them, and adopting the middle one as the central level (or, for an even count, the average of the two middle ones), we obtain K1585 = 3.29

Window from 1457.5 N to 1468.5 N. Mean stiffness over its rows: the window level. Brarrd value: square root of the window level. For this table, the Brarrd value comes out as 1.91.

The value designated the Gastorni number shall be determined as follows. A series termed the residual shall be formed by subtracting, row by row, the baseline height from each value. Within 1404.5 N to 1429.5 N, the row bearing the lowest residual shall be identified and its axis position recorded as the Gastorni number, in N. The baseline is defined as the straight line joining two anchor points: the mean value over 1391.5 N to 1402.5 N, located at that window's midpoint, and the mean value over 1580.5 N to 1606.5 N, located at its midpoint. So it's 1428.0 N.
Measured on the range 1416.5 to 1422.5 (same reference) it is 1419.0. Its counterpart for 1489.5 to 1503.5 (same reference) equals 1492.0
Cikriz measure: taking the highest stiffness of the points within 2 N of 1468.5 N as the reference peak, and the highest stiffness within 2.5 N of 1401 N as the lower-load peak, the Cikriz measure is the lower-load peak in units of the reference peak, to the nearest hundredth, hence 1.00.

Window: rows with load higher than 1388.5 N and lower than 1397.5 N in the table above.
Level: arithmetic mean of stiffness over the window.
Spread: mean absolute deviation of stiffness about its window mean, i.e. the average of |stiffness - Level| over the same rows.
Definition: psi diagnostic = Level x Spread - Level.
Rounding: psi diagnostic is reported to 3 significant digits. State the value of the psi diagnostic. -3.72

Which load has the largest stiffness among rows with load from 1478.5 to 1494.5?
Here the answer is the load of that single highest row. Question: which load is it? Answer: 1482.0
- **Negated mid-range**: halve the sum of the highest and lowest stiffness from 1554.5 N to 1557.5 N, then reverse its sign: -3.80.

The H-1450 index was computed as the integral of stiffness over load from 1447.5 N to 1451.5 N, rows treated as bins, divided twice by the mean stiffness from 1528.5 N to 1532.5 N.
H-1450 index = 0.61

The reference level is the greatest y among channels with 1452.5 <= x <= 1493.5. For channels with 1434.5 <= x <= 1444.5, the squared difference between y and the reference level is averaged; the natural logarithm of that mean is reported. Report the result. 1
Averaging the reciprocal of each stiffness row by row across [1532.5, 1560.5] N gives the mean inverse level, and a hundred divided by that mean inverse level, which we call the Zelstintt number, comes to 386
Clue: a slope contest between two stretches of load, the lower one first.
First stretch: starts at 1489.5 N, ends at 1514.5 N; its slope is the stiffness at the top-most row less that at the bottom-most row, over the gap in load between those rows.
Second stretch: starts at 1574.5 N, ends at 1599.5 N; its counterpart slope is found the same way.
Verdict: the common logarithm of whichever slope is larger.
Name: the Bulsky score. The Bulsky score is -3.0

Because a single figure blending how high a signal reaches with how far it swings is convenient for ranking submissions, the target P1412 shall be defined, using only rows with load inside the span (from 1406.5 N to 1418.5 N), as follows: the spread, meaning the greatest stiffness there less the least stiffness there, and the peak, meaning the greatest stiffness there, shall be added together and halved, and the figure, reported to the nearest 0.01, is 2.04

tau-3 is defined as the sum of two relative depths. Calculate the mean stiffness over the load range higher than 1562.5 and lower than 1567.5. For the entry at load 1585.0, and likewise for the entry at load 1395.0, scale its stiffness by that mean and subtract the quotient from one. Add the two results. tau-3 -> 0.14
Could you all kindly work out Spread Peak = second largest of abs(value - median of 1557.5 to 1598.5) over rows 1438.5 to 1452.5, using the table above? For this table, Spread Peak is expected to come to 1.90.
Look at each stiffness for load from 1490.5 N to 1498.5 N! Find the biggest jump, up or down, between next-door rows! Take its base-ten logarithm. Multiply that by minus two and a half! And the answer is 1.99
